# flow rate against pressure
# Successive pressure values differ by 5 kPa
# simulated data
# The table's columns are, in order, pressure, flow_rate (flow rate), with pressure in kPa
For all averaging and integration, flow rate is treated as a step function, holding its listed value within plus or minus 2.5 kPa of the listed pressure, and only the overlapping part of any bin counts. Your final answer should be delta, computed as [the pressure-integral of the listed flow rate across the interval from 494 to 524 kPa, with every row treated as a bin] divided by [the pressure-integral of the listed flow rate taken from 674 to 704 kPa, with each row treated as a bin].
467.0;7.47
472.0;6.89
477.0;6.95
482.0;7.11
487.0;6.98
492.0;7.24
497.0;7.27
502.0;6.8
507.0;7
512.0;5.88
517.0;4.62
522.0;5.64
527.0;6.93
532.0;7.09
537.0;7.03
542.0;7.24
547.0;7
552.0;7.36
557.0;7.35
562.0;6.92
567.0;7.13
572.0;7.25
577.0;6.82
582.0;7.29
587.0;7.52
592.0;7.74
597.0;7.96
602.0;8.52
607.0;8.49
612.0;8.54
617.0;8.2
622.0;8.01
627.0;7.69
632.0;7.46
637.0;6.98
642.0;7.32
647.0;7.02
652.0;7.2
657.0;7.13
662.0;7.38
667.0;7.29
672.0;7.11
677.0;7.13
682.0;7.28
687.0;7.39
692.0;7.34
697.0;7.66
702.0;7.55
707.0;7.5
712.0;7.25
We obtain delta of 0.84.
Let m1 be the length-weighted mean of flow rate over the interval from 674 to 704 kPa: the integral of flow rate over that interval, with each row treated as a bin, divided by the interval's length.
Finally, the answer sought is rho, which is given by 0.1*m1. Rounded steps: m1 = 7.38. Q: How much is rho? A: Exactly 0.738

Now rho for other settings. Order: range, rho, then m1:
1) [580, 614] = 0.801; 8.01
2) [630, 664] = 0.721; 7.21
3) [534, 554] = 0.715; 7.15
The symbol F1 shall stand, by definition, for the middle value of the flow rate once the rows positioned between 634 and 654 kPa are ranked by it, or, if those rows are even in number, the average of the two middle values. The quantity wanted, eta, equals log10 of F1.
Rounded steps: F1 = 7.11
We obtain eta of 0.852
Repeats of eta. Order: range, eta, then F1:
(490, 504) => 0.860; 7.24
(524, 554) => 0.849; 7.06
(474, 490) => 0.844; 6.98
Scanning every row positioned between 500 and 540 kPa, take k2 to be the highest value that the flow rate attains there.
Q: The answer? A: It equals 7.09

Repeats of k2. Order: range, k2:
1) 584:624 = 8.54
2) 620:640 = 8.01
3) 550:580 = 7.36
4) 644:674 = 7.38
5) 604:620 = 8.54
